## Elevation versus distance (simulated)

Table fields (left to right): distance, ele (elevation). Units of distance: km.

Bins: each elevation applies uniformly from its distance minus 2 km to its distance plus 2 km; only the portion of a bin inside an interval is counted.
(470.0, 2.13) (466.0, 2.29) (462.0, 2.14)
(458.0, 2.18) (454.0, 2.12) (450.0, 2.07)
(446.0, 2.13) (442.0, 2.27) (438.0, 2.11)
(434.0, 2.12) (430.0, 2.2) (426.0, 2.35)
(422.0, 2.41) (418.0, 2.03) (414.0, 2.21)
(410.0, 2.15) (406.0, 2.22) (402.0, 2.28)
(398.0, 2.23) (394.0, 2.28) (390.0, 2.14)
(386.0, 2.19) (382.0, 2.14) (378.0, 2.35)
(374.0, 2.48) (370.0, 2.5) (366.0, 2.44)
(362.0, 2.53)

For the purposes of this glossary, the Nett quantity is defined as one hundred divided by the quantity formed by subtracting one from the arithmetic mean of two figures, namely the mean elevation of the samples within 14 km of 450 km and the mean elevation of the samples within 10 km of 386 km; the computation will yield 85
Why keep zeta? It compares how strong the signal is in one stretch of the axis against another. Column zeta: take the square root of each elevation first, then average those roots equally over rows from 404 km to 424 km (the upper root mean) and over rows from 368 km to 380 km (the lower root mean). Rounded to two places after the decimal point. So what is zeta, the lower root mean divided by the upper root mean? 1.05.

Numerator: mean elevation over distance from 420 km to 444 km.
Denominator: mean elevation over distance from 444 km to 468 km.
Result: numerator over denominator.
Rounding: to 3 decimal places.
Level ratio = 1.041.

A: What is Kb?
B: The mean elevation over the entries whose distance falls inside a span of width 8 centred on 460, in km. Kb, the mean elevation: 2.16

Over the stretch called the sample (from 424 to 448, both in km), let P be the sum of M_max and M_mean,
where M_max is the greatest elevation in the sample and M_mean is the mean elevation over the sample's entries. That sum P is 4.55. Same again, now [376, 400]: 4.57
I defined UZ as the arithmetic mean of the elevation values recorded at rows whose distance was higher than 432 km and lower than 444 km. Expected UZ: 2.17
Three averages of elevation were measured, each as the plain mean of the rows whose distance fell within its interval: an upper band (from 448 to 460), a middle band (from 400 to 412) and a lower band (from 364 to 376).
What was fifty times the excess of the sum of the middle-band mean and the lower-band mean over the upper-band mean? 128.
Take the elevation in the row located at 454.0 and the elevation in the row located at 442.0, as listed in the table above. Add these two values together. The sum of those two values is 4.39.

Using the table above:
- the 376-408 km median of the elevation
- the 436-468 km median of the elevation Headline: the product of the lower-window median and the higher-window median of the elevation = 4.8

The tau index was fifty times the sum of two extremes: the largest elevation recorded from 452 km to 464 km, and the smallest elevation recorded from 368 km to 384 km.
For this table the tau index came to 216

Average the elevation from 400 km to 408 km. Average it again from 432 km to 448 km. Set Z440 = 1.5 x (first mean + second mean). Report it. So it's 6.61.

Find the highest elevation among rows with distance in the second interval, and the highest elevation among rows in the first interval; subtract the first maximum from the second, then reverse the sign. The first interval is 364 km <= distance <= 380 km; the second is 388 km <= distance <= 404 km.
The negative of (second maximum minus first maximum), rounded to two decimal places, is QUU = 0.22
